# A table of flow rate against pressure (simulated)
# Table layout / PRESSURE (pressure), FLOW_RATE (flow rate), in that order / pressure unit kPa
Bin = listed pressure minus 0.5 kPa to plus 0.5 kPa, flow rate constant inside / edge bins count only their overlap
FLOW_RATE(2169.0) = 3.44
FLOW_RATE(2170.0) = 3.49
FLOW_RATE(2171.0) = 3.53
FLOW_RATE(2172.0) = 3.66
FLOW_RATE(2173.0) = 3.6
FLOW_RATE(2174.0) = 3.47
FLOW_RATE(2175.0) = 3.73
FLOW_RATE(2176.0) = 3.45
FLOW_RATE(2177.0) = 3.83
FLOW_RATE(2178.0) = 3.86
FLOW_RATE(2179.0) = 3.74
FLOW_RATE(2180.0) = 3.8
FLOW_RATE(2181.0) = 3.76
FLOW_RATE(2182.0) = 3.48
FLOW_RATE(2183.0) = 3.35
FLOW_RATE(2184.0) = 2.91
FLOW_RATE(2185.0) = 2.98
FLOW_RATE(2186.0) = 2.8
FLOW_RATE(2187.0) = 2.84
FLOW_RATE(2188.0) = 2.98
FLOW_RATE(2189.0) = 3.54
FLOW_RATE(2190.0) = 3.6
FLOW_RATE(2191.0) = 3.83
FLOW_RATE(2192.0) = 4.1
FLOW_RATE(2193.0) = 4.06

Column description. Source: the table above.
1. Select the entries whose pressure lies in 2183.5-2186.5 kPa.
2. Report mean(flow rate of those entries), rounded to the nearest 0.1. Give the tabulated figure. 2.9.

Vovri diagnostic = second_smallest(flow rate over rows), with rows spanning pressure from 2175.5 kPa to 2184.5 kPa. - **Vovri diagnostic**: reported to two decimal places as 3.35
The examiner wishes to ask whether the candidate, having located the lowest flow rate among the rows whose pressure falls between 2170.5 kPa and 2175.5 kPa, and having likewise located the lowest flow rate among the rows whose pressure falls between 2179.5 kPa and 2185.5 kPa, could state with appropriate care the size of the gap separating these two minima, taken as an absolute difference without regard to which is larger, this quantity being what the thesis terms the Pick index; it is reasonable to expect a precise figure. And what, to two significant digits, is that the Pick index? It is 0.56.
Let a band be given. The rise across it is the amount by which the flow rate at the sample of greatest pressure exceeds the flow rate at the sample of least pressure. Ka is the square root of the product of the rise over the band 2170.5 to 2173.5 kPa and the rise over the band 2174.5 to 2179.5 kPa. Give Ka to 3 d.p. 0.026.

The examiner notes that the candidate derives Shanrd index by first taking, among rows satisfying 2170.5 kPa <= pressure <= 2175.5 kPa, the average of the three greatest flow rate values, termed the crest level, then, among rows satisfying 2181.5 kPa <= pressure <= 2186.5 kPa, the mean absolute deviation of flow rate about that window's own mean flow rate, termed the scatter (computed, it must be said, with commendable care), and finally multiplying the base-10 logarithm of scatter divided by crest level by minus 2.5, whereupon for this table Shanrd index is 2.92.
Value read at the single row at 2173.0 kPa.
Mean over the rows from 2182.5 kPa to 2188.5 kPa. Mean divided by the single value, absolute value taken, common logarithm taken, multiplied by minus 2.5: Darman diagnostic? 0.21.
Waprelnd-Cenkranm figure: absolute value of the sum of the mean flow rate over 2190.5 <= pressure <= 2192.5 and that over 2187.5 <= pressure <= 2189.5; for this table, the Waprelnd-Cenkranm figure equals 7.2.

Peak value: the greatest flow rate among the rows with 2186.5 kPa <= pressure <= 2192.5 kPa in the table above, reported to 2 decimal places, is 4.10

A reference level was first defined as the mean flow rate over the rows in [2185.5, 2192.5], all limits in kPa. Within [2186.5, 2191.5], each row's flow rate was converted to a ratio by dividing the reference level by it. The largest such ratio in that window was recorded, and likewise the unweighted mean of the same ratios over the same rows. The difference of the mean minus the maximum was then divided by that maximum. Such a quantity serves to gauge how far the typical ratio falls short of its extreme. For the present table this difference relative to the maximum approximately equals -0.14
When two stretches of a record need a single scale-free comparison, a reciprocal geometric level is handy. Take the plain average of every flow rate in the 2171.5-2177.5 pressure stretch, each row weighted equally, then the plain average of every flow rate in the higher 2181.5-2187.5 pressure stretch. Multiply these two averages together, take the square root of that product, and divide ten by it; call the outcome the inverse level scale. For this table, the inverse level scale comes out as 3.00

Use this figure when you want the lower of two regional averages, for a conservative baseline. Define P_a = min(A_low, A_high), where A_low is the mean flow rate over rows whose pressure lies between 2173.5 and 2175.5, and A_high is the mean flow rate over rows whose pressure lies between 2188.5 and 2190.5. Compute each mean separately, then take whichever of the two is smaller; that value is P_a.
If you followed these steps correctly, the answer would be 3.57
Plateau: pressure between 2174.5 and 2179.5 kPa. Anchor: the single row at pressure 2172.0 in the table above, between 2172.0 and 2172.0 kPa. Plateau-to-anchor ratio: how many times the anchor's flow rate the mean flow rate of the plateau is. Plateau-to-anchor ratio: 1.02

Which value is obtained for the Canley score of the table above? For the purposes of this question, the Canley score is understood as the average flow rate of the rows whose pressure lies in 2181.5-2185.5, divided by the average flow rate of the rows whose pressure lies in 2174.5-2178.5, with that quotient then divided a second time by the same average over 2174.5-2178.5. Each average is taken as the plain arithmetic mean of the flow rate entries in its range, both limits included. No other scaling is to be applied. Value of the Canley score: 0.23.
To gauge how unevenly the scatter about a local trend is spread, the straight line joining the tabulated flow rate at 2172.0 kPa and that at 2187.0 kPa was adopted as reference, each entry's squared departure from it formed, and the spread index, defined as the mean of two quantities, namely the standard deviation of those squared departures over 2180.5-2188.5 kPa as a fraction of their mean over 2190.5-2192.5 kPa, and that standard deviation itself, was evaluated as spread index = 0.09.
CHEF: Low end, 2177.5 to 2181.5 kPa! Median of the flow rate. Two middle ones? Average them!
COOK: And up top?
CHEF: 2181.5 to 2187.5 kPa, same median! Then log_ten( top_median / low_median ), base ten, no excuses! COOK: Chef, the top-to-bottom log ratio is -0.11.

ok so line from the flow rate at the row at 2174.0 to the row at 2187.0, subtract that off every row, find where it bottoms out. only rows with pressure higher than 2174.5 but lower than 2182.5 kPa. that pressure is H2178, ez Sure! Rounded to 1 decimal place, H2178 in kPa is 2176.0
